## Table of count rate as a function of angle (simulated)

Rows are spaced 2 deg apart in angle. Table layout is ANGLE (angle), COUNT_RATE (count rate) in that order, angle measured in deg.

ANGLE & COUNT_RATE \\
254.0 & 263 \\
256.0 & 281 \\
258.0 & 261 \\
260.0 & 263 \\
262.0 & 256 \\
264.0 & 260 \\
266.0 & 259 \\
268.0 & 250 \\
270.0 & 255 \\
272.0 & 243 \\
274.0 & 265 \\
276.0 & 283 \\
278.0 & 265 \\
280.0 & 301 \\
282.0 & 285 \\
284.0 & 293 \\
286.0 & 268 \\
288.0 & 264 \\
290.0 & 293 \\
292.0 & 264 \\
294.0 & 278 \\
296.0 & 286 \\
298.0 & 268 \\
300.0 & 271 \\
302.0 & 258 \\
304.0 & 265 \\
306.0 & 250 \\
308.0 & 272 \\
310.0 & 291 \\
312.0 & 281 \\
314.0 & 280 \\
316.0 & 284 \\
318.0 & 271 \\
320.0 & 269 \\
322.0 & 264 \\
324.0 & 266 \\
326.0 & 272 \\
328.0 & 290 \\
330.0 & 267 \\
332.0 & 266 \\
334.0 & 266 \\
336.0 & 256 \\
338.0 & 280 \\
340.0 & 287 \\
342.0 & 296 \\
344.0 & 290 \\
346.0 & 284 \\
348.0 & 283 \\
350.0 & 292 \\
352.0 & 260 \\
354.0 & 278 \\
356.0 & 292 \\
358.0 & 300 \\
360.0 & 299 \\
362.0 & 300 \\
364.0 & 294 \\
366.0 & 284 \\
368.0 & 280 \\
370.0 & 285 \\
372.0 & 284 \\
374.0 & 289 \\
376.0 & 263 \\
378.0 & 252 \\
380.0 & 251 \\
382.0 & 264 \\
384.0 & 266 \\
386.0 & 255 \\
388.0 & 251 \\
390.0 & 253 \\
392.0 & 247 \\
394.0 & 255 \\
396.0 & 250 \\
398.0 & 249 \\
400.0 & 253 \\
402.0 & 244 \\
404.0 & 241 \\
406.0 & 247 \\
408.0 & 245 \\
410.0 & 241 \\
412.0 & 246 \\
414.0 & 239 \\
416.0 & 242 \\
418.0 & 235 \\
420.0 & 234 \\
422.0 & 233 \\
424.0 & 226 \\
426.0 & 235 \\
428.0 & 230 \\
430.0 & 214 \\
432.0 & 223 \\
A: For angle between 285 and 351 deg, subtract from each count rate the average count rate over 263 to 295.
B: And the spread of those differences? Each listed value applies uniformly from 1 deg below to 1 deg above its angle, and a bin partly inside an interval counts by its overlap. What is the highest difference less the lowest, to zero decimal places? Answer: 46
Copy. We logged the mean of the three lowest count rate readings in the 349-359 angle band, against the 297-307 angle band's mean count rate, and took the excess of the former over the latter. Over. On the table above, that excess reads 14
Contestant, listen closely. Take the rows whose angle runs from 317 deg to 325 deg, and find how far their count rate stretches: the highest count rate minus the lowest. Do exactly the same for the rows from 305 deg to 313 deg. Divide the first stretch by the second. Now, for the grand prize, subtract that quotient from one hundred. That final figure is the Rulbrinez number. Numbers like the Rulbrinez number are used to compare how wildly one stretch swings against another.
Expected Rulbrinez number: 99.8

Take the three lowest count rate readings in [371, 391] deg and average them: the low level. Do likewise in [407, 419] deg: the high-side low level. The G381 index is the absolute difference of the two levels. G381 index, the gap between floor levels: 13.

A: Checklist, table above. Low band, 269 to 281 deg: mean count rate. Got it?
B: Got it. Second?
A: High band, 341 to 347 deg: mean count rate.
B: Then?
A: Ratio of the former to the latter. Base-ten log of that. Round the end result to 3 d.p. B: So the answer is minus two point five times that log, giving 0.083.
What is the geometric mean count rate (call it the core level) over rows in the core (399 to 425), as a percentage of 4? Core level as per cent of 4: 6009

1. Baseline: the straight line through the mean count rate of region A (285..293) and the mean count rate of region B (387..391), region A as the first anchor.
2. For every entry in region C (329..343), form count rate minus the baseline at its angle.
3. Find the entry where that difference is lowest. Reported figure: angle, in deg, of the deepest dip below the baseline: 336.0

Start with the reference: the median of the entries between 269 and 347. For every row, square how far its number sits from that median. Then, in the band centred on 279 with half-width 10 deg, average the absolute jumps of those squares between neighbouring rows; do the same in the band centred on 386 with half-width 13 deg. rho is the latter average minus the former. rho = -244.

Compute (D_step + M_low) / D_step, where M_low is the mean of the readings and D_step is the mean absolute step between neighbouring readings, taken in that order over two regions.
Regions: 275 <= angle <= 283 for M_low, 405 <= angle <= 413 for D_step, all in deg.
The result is 78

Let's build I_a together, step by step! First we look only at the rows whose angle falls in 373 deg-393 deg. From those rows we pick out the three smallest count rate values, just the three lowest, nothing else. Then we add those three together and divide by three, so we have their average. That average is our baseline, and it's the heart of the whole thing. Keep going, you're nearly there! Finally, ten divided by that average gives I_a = 0.0401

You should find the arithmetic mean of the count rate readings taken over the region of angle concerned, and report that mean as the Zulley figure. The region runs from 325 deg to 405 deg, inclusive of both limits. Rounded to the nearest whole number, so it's 272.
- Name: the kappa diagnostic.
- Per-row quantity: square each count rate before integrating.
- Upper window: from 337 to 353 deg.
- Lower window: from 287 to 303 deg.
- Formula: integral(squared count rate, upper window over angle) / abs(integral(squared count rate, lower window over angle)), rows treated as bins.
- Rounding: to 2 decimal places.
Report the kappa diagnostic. 1.08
